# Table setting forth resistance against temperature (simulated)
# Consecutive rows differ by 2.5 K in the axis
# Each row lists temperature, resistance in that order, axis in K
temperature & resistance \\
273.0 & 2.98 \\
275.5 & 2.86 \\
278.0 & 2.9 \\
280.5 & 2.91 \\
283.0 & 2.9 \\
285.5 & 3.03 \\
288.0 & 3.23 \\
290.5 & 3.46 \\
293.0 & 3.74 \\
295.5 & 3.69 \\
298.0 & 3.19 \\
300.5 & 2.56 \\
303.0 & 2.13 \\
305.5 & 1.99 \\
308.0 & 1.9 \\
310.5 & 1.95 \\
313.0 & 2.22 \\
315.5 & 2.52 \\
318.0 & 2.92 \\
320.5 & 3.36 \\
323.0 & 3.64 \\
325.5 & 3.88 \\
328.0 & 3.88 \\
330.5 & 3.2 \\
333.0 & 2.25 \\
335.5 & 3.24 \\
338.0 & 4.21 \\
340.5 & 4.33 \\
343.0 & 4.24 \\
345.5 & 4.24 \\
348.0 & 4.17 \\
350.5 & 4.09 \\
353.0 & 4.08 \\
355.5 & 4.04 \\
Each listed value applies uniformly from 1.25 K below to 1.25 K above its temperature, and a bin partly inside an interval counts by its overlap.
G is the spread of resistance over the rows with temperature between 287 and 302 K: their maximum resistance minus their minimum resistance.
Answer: 1.2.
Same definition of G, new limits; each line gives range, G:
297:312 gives 1.3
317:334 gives 1.6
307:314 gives 0.3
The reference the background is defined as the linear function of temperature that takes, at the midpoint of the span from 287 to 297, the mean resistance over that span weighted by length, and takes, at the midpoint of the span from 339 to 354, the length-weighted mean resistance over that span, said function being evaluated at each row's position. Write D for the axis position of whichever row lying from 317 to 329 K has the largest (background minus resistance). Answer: 318.0 K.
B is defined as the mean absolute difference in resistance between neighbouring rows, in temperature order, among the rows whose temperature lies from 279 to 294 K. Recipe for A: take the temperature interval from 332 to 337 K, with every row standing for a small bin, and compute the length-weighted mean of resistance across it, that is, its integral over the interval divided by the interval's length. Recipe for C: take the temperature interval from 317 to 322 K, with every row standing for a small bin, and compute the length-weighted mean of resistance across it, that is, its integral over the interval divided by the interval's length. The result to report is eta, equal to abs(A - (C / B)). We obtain 16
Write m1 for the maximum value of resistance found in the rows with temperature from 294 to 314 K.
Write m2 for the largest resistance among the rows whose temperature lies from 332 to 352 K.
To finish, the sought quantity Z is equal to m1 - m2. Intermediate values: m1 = 3.69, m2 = 4.33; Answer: -0.6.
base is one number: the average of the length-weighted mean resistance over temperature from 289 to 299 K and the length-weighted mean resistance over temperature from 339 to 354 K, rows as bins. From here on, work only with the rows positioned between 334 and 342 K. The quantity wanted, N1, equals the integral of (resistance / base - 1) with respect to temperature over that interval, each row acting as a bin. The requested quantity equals 0.1 K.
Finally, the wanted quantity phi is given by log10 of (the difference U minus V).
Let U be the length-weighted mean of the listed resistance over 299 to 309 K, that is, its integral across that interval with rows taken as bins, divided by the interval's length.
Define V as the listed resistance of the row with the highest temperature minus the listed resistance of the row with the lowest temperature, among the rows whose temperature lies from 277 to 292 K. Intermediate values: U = 2.18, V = 0.6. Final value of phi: 0.21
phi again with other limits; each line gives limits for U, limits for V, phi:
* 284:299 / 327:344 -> 0.48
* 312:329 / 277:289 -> 0.46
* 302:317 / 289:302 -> 0.48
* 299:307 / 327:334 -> 0.59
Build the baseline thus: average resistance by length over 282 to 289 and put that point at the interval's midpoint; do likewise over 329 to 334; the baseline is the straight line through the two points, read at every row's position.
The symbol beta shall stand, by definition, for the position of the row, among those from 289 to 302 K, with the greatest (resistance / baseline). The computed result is 293.0 K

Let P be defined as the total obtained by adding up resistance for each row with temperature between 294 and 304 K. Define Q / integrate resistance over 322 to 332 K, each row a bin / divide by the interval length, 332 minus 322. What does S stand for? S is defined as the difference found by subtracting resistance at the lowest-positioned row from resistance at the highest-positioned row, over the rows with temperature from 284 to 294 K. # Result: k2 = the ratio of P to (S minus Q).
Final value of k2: -4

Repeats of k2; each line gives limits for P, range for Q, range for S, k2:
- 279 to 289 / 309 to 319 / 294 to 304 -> -3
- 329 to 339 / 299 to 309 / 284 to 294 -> -9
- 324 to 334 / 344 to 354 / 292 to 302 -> -2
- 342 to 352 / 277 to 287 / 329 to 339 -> -9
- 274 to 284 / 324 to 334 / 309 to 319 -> -5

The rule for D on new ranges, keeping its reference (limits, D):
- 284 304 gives 303.0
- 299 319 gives 308.0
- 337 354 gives 353.0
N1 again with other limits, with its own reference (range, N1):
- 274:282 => -2.0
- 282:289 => -1.5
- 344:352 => 0.6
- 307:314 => -3.3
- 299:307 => -3.3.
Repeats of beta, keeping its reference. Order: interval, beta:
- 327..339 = 338.0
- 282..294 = 293.0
